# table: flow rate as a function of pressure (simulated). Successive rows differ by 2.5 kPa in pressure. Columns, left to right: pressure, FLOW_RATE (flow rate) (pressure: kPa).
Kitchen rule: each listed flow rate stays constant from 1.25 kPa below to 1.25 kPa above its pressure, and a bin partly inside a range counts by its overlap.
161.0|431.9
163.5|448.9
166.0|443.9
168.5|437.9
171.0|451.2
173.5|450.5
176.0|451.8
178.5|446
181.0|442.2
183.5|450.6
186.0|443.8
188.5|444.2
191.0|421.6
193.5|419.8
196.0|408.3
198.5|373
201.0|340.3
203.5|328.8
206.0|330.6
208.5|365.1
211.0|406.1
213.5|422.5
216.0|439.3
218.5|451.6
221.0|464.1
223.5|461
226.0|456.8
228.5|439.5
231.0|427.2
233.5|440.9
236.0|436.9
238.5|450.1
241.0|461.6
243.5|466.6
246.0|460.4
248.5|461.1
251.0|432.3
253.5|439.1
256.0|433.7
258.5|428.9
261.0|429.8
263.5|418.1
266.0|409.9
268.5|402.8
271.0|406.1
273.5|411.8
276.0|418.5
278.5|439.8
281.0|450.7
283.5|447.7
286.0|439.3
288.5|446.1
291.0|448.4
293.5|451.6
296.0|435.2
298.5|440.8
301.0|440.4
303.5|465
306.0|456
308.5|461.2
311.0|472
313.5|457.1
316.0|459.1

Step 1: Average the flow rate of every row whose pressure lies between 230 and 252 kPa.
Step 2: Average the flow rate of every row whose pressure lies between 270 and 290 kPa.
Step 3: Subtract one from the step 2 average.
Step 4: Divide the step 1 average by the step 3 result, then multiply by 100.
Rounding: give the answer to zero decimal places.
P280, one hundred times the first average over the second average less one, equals 104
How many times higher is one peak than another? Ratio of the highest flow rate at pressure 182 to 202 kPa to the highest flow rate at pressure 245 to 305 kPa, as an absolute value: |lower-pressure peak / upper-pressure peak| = 0.97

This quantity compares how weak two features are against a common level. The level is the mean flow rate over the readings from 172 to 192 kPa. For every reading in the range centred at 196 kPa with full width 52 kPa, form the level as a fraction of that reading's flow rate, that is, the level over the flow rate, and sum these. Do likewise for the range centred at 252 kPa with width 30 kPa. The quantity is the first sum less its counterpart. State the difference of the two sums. 11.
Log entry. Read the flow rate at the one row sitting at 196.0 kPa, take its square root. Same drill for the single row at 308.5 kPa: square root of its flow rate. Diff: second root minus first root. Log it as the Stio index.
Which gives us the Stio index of 1.3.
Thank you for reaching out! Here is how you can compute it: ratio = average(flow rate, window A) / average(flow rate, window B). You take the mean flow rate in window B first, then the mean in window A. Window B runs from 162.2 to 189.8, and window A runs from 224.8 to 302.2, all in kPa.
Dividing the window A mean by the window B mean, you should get 0.98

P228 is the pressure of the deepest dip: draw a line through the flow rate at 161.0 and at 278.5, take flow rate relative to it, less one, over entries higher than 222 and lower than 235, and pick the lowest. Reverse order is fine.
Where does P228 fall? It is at 231.0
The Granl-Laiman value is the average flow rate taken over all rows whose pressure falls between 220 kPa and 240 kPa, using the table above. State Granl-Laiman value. 447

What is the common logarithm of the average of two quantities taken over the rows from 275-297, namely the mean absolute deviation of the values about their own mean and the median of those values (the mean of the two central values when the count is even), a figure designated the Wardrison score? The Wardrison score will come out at 2.36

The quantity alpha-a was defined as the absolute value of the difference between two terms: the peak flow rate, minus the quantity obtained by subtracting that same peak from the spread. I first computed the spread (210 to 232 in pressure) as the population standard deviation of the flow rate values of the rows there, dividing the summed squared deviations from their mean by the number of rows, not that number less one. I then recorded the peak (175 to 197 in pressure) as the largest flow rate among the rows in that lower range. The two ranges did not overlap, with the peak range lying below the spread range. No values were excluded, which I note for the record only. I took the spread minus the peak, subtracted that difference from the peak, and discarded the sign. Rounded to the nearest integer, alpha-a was 885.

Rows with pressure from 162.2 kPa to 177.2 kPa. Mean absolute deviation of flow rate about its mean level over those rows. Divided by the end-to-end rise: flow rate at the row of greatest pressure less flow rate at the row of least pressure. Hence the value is 1.5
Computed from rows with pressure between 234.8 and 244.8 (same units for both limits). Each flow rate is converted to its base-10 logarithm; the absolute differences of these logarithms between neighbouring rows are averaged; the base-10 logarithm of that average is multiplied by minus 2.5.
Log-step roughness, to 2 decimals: 5.05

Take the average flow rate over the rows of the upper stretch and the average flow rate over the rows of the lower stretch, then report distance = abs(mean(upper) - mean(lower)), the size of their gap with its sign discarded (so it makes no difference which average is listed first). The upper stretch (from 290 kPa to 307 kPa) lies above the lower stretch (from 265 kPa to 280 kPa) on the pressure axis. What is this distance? 33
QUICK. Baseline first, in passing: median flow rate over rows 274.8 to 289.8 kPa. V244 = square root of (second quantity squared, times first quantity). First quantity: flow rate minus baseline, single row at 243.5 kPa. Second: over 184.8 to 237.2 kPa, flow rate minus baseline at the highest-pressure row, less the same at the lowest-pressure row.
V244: 34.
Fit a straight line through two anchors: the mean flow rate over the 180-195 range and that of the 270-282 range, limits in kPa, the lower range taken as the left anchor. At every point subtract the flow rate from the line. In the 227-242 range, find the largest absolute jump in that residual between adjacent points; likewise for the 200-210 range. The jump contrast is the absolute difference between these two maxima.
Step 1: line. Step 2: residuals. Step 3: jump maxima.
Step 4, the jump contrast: 21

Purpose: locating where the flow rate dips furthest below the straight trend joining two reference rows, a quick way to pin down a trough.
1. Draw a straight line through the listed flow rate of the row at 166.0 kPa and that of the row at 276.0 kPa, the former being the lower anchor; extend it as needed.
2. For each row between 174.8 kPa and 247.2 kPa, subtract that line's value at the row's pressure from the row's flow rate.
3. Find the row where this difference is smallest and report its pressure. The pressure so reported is 203.5 kPa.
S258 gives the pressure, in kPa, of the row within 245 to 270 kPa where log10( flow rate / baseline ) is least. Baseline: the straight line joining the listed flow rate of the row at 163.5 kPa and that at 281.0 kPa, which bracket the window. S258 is 268.5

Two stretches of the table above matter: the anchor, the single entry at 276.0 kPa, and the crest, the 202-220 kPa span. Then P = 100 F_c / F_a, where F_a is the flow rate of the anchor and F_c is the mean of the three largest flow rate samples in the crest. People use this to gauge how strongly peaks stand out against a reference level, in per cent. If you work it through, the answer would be 105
